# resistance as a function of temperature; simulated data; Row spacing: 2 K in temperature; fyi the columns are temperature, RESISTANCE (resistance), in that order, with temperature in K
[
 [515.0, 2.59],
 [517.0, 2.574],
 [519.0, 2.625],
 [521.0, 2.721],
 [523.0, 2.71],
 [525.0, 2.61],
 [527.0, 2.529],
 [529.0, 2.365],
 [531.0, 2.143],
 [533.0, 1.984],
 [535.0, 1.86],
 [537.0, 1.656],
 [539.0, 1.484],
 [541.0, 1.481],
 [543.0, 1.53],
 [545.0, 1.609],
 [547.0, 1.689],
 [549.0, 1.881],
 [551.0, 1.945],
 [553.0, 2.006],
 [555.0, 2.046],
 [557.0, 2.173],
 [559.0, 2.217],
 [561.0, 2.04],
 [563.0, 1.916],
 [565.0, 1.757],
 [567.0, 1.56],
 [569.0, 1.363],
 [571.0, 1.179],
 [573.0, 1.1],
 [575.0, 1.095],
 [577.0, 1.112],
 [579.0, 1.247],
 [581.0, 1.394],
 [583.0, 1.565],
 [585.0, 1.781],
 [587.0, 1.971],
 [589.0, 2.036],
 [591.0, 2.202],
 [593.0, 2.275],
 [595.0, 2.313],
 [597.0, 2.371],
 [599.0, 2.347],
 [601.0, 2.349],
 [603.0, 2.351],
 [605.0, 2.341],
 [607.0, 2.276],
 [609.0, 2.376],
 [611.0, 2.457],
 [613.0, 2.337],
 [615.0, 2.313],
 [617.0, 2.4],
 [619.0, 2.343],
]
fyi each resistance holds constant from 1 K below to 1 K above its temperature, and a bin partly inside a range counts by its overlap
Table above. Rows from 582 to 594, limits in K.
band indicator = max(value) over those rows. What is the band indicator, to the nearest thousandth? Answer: 2.275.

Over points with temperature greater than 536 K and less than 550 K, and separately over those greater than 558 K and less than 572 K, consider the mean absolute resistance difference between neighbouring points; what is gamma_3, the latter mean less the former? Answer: 0.08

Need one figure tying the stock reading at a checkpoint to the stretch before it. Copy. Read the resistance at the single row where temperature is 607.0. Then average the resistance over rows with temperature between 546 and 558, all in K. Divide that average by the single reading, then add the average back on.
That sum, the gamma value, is 2.8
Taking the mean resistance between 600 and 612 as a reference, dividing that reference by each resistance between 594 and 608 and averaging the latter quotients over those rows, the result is 1.0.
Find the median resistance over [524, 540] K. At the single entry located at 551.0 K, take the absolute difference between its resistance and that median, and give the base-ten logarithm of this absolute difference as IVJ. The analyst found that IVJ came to -0.93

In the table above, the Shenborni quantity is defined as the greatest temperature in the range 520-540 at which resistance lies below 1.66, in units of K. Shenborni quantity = 539.0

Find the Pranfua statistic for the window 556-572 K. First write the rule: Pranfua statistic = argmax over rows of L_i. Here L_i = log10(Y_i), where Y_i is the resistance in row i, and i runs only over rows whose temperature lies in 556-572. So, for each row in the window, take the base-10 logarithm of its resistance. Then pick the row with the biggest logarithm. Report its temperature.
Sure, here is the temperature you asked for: 559.0 K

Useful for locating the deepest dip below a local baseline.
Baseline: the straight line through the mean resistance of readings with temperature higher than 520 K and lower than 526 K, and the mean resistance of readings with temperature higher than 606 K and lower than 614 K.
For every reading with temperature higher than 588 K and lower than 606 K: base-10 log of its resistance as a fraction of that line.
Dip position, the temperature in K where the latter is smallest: 589.0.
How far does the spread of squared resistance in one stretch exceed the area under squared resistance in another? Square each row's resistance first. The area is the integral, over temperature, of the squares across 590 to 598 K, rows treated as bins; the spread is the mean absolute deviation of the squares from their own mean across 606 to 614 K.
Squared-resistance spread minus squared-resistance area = -42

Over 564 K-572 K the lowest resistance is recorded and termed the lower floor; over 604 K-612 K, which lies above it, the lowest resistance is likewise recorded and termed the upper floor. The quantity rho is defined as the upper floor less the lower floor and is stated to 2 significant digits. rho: 1.1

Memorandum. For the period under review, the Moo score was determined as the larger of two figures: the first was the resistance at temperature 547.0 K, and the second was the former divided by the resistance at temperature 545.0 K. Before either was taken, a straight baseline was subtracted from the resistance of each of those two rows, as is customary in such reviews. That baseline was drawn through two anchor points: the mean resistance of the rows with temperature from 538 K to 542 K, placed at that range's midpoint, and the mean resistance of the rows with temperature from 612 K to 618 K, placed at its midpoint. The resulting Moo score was 1.83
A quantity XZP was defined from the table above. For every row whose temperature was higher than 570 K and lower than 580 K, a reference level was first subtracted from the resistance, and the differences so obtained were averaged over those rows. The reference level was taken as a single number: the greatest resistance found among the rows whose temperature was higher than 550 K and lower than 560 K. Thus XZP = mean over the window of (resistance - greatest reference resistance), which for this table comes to -1.1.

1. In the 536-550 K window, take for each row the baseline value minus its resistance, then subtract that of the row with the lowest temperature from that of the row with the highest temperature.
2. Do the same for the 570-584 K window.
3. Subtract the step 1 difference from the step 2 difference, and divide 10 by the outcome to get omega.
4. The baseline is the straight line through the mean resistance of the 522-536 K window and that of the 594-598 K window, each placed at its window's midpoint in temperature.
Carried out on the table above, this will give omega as -62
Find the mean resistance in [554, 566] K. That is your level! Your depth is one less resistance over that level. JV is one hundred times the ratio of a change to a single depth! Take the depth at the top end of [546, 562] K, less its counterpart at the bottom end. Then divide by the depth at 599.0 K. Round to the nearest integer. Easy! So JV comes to 109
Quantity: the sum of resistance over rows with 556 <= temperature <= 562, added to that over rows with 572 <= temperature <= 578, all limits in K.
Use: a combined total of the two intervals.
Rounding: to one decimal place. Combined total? 9.7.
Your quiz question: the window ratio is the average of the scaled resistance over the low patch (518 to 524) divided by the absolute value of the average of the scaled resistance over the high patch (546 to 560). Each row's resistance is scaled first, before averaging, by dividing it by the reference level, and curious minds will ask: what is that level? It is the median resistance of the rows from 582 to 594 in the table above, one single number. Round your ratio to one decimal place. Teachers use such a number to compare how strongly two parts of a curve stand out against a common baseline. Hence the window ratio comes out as 1.3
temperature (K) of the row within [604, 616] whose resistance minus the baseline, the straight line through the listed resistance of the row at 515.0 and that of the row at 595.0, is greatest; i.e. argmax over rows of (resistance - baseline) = 611.0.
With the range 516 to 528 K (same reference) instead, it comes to 521.0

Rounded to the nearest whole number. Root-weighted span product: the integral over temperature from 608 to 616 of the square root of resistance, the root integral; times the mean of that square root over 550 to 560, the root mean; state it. 18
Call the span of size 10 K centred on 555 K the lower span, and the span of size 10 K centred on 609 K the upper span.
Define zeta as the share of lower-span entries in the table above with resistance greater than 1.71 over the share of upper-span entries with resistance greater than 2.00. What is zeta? 1.00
